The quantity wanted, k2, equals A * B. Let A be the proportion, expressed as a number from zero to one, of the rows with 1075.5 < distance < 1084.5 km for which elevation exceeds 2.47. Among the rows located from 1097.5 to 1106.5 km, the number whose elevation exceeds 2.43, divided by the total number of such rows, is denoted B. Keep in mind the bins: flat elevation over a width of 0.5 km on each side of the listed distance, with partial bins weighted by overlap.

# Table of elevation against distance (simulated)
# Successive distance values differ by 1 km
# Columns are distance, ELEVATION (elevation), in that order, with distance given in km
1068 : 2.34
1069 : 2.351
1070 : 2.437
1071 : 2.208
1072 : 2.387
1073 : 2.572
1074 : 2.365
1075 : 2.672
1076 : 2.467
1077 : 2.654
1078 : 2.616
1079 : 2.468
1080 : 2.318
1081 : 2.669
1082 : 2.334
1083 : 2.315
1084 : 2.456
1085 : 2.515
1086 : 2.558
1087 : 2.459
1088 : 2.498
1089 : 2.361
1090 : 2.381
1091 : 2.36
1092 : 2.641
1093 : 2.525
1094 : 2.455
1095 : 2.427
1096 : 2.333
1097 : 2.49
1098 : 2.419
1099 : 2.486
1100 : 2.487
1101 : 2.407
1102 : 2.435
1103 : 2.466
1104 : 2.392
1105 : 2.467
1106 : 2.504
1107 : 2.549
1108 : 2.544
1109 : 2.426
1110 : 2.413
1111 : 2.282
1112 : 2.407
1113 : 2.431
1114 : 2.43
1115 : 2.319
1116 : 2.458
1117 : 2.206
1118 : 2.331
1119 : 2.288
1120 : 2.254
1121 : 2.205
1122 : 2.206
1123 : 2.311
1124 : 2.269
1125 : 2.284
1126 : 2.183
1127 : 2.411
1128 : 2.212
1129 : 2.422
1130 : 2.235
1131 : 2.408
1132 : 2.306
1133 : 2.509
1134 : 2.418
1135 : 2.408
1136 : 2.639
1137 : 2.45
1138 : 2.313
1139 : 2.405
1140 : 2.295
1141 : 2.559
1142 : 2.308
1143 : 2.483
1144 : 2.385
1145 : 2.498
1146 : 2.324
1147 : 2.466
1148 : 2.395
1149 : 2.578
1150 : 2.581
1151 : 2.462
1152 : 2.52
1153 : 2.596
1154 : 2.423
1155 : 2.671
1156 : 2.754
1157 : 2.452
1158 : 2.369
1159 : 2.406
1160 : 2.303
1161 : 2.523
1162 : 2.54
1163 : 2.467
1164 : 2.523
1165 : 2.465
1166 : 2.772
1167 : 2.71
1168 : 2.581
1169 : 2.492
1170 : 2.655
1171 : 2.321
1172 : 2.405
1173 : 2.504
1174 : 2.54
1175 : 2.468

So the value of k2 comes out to 0.22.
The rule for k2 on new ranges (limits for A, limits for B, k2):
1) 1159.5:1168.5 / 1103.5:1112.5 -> 0.30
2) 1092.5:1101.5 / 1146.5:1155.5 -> 0.35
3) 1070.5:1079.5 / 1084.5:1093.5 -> 0.30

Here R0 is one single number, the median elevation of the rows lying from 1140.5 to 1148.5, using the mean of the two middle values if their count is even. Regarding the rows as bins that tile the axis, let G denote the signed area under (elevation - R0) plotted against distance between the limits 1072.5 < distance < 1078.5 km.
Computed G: 0.8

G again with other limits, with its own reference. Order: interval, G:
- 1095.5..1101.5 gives 0.0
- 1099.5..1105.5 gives 0.1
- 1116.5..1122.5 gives -1.1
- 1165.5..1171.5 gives 0.9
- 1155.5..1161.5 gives 0.2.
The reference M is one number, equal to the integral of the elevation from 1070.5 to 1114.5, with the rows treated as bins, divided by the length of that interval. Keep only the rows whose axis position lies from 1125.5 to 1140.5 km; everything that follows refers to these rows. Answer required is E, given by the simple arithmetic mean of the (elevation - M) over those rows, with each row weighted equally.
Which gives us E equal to -0.08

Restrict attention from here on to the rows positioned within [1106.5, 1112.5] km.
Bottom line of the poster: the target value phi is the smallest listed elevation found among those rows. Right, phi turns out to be 2.282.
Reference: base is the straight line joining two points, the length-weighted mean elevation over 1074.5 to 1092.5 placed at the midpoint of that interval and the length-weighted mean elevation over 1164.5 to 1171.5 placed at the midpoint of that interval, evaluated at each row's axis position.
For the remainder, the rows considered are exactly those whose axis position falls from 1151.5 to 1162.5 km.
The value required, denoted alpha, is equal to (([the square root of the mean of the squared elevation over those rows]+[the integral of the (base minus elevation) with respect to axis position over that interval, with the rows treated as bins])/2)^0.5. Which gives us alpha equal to 1.25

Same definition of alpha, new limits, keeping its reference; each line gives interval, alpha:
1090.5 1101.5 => 1.21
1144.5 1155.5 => 1.24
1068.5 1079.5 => 1.12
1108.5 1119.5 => 1.42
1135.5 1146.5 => 1.37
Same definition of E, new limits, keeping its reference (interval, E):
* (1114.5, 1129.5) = -0.17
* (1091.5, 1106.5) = 0.01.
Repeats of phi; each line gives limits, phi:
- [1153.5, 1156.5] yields 2.423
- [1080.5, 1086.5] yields 2.315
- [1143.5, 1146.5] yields 2.324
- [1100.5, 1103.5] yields 2.407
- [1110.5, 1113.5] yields 2.282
